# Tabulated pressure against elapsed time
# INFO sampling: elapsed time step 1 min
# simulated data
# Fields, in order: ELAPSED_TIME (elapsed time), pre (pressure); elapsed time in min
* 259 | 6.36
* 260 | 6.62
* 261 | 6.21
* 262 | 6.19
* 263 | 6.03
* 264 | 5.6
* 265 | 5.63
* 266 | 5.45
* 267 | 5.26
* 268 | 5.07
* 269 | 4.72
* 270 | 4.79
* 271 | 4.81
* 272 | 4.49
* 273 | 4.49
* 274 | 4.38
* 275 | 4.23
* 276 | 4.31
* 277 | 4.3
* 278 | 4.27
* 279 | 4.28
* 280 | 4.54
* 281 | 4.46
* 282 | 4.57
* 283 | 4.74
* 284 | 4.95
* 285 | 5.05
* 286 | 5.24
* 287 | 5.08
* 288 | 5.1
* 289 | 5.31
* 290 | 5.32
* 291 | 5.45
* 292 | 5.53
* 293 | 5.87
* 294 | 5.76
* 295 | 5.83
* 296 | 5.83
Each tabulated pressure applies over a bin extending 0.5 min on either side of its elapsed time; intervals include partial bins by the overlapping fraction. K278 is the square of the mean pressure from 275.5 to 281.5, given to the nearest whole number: 19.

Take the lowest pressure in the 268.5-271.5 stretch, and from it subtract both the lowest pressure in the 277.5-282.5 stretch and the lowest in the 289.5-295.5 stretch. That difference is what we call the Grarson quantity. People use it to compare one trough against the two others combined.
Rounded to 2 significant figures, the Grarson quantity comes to -4.9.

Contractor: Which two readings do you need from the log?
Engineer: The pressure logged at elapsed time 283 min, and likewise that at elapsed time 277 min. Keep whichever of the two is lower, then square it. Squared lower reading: 18.5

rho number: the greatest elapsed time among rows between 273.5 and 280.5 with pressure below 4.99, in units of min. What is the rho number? 280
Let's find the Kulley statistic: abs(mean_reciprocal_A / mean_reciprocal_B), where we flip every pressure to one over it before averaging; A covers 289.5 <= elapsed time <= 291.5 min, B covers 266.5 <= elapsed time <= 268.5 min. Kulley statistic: 0.96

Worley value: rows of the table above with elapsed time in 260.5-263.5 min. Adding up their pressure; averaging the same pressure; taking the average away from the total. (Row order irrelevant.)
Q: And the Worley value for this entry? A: 12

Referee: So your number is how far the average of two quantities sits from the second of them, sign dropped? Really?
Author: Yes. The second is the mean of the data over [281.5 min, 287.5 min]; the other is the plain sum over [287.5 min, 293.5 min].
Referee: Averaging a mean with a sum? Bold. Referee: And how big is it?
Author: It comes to 13.8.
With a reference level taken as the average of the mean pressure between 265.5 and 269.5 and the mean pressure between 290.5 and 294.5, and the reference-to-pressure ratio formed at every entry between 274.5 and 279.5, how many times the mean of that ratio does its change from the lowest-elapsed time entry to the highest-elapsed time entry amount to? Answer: -0.01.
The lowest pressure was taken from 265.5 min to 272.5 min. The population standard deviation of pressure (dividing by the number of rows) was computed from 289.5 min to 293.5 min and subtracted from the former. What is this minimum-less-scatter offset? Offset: 4.29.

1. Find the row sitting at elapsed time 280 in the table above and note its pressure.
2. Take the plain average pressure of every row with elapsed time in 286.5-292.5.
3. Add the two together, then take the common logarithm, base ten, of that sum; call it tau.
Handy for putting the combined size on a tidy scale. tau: 0.99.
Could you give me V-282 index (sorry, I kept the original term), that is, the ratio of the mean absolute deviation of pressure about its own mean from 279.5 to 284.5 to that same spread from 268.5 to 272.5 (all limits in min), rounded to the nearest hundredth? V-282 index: 1.45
